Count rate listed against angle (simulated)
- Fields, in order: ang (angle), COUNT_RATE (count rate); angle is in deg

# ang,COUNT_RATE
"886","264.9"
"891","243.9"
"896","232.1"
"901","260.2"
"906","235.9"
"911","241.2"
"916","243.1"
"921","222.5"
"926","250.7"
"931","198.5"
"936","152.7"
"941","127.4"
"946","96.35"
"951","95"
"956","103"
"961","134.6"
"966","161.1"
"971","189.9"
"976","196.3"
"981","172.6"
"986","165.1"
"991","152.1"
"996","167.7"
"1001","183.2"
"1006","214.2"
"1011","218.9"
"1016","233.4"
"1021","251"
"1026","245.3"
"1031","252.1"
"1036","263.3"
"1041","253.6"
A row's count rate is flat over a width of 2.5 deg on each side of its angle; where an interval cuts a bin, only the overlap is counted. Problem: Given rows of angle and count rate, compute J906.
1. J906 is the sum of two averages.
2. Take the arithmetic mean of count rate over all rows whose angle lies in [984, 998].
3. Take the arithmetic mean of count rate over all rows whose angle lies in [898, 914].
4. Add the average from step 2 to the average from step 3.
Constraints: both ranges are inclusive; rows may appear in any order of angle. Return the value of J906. 407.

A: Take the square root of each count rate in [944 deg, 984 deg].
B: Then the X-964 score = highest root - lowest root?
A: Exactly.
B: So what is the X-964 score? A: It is 4.3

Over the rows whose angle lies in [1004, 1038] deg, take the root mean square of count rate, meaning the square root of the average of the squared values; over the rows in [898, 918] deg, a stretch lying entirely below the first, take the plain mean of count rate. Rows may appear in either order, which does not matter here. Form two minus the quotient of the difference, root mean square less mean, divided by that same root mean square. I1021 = 2.02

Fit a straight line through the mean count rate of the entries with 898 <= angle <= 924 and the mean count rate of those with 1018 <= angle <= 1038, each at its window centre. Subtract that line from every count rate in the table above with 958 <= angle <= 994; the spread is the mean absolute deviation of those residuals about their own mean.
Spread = 16.2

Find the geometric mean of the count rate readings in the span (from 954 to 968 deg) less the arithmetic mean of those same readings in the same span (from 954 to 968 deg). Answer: -2.2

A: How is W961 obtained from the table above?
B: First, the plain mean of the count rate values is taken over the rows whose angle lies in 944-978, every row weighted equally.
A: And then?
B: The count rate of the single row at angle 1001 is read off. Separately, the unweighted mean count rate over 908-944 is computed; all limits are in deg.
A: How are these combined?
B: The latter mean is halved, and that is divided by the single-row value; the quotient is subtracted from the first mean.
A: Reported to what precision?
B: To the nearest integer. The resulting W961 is 139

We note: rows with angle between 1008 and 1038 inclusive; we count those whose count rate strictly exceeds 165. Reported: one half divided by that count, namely 0.083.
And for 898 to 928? 0.083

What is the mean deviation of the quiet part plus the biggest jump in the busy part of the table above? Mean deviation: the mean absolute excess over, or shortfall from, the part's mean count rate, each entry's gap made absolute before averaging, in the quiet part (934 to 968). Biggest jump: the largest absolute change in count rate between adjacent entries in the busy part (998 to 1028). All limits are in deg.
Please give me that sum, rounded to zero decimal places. 53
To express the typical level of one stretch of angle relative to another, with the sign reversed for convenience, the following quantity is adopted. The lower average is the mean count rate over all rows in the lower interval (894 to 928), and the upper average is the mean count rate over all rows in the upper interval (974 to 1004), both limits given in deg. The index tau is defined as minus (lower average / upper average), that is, -1.39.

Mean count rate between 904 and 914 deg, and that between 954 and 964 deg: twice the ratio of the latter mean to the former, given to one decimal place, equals 1.0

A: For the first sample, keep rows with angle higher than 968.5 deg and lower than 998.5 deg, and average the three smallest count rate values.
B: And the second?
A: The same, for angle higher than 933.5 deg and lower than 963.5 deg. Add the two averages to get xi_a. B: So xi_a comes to 260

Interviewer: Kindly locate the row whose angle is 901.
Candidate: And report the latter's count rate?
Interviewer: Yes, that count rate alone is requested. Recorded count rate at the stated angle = 260.2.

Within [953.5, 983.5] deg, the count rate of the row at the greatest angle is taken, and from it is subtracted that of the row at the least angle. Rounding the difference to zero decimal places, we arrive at 70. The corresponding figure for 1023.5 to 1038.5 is 18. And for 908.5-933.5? -43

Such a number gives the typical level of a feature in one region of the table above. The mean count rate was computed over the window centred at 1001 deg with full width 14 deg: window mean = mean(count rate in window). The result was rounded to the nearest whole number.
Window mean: 188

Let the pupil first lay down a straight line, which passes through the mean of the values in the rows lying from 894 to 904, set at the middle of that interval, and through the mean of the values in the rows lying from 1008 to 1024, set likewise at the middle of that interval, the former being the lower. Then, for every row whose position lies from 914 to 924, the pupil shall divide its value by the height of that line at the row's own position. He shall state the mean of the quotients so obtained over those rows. 0.95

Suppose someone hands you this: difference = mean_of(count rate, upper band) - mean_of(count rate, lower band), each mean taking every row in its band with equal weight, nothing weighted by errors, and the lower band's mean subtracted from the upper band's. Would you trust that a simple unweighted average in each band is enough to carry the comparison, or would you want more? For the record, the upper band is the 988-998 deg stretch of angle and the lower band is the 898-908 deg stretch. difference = -88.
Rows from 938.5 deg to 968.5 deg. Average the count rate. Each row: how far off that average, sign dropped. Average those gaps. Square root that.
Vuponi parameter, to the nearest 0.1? 4.6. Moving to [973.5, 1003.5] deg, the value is 3.4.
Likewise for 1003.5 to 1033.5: 3.7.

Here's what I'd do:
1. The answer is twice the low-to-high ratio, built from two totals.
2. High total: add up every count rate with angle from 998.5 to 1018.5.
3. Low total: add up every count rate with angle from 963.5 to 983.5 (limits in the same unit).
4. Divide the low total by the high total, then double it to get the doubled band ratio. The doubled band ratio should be 1.69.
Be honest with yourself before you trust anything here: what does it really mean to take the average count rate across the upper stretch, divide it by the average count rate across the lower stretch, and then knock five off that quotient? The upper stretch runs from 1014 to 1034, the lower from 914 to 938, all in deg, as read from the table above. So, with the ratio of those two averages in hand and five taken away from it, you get -3.9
